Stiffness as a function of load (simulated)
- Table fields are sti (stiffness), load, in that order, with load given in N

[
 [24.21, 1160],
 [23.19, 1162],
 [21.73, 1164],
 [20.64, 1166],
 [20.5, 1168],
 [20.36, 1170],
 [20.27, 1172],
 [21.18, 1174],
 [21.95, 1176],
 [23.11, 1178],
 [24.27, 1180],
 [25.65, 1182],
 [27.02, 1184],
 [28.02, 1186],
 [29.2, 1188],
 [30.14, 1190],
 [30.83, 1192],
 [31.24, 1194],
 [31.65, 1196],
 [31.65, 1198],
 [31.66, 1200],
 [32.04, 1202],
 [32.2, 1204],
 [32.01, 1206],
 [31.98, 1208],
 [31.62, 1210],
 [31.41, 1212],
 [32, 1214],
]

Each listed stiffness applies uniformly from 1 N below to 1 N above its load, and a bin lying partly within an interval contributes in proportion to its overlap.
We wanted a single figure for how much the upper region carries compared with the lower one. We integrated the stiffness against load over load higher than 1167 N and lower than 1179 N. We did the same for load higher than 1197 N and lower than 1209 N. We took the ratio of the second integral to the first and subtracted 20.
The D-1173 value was -18.5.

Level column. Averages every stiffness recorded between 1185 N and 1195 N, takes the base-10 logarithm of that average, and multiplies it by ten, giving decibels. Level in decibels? 14.8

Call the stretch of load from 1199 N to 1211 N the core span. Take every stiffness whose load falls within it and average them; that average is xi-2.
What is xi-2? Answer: 32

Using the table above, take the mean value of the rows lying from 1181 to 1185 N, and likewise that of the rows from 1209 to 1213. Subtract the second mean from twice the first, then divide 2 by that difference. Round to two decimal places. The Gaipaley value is 0.09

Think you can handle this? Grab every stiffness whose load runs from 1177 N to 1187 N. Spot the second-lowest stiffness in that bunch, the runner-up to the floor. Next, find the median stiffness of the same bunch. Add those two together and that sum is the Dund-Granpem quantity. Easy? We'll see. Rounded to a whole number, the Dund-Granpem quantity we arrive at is 50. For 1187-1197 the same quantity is 61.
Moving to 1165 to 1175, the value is 41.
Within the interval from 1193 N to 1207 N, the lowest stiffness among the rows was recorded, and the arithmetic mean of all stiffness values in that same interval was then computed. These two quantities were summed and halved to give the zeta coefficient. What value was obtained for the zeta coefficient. 32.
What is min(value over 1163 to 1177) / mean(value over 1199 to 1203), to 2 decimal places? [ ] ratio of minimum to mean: 0.64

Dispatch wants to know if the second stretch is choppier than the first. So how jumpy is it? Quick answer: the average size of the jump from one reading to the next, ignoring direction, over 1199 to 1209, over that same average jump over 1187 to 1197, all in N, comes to 0.31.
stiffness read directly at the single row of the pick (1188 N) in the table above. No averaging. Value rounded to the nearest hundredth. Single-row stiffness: 29.20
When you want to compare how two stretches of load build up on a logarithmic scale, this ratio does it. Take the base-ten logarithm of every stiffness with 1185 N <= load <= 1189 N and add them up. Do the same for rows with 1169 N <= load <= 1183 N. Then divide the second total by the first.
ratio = 3.2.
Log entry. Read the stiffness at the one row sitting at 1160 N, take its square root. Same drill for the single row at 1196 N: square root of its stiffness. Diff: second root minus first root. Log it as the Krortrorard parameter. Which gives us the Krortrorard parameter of 0.7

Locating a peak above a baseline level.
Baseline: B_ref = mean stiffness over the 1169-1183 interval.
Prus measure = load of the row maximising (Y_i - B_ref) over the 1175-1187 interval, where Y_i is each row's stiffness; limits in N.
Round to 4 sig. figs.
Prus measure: 1186 N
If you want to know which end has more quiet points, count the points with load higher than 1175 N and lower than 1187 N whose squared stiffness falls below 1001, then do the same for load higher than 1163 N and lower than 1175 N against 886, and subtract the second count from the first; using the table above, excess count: 0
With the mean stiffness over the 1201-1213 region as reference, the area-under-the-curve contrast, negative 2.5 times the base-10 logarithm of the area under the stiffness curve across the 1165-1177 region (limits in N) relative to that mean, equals -2.24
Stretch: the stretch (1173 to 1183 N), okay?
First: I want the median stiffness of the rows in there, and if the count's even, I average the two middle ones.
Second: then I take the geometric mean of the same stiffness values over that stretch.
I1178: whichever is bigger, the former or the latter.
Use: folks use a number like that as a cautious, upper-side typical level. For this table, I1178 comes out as 23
